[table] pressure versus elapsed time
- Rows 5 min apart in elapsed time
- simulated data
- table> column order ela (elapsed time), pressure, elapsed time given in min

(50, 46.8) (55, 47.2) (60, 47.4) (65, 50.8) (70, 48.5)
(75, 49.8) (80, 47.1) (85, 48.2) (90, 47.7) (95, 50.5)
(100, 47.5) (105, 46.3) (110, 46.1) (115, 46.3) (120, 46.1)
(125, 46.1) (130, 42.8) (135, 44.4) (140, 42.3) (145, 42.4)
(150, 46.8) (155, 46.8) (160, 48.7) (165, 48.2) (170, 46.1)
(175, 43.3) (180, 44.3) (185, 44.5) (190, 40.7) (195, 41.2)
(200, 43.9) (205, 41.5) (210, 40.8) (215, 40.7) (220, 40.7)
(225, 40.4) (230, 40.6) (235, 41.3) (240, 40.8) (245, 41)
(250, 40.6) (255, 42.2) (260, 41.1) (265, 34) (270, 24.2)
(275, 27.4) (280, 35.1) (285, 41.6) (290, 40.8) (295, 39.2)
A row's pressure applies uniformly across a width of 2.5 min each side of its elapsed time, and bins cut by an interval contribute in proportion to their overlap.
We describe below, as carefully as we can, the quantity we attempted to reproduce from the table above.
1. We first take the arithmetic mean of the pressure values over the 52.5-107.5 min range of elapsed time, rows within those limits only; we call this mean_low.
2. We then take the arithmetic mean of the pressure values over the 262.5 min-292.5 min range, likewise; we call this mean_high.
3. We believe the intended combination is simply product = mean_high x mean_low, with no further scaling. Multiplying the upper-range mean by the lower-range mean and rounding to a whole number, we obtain 1634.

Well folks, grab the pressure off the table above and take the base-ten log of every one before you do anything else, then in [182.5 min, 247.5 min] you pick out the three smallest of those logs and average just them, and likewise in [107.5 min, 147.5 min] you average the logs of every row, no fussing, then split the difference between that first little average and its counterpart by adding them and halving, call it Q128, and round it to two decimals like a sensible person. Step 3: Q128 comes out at 1.63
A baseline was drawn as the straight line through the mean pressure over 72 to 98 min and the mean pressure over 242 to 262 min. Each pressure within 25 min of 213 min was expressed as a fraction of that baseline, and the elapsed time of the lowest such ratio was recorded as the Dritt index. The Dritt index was 190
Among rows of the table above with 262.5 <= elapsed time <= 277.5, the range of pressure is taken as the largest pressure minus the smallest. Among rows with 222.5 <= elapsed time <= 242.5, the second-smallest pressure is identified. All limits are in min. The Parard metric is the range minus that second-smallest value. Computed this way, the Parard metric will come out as -30.8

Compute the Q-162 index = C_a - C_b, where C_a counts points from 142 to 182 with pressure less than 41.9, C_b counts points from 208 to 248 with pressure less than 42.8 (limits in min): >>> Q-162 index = -8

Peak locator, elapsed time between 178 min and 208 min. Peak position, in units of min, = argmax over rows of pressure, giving 185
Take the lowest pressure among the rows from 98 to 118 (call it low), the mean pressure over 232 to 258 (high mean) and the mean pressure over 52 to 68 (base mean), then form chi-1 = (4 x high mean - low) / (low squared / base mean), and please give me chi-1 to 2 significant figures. 2.7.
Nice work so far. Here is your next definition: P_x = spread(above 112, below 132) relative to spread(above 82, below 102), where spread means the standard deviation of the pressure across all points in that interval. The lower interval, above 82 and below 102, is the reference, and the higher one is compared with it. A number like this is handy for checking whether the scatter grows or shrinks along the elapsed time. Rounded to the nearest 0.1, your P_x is 1.2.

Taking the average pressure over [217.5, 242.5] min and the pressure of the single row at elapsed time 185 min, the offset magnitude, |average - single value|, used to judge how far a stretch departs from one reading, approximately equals 3.7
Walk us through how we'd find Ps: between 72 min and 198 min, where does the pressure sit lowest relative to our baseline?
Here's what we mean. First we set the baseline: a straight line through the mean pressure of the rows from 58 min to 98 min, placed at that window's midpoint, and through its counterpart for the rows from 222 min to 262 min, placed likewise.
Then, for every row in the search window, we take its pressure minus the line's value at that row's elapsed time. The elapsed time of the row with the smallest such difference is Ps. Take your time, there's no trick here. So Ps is 140 min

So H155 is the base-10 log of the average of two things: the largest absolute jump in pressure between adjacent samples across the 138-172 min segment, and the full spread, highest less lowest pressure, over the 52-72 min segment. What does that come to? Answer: 0.60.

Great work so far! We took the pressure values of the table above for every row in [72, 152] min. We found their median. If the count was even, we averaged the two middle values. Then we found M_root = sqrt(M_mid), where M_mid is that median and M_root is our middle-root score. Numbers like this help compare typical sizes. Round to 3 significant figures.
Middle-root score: 6.80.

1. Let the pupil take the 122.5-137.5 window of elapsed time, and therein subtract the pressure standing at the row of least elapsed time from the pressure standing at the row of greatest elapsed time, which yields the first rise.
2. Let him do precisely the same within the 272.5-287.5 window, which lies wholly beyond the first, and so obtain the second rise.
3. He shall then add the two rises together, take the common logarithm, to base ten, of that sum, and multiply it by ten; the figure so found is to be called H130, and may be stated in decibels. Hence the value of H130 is 11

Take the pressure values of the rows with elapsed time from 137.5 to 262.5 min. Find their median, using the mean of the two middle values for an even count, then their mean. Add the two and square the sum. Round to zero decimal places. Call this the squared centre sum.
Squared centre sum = 7113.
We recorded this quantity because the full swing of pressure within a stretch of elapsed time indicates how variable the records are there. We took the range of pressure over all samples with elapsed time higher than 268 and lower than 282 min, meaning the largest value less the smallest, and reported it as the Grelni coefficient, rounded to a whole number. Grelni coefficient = 11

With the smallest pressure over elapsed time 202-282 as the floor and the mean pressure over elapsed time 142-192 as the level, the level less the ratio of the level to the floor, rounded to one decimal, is 43.3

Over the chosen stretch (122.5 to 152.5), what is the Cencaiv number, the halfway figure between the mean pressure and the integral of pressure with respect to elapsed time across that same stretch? 684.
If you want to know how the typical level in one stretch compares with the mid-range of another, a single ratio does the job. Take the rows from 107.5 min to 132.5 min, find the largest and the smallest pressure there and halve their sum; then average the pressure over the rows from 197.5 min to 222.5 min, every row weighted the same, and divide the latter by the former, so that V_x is 0.93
